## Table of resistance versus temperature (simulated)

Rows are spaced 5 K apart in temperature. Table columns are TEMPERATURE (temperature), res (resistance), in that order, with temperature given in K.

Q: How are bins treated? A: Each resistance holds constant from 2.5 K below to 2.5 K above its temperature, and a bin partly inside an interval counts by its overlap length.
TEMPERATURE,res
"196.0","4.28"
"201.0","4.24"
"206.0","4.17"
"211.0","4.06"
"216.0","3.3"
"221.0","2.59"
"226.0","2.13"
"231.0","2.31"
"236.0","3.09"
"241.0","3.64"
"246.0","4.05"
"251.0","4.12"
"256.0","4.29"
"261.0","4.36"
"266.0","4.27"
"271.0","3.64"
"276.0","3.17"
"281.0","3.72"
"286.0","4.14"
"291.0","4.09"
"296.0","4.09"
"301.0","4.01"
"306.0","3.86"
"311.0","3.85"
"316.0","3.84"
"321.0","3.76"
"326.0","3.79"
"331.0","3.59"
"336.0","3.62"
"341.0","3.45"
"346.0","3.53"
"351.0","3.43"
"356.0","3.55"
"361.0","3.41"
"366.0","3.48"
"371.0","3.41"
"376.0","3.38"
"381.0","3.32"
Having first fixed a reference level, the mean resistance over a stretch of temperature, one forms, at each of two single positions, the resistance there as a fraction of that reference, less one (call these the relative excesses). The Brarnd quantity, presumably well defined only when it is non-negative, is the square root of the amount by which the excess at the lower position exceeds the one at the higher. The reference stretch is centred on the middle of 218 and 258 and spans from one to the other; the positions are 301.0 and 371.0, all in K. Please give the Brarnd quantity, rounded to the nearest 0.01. 0.43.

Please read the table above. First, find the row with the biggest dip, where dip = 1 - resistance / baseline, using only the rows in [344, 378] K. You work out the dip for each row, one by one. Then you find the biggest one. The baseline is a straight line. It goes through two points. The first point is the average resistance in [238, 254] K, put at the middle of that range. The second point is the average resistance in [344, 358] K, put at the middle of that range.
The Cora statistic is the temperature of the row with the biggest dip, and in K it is 351.0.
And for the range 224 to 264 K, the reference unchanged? 226.0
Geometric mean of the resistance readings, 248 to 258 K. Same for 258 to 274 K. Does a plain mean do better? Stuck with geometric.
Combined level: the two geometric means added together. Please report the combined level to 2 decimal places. 8.28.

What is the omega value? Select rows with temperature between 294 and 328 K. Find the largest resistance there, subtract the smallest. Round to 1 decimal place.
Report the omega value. 0.3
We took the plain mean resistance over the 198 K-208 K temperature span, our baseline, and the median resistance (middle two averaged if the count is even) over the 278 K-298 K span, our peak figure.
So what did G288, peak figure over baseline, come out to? 0.97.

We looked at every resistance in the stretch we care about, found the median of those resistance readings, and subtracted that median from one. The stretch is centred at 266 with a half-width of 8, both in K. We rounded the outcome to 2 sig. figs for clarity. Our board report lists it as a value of -3.3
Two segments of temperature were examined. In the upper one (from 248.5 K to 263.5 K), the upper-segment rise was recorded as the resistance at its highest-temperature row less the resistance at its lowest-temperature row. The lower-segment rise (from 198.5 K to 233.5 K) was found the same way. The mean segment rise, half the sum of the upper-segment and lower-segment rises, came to -0.8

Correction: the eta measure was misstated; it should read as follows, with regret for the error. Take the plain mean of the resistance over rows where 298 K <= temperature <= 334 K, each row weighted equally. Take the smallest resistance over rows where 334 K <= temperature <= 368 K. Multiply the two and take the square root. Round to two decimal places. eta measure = 3.61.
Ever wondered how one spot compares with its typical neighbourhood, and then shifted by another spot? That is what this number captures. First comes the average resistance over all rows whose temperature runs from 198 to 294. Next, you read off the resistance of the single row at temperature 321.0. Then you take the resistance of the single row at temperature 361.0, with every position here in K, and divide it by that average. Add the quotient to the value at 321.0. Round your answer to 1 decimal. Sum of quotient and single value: 4.7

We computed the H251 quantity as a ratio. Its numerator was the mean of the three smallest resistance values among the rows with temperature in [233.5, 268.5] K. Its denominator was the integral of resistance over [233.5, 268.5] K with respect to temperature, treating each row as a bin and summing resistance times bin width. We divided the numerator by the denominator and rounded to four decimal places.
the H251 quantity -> 0.0258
